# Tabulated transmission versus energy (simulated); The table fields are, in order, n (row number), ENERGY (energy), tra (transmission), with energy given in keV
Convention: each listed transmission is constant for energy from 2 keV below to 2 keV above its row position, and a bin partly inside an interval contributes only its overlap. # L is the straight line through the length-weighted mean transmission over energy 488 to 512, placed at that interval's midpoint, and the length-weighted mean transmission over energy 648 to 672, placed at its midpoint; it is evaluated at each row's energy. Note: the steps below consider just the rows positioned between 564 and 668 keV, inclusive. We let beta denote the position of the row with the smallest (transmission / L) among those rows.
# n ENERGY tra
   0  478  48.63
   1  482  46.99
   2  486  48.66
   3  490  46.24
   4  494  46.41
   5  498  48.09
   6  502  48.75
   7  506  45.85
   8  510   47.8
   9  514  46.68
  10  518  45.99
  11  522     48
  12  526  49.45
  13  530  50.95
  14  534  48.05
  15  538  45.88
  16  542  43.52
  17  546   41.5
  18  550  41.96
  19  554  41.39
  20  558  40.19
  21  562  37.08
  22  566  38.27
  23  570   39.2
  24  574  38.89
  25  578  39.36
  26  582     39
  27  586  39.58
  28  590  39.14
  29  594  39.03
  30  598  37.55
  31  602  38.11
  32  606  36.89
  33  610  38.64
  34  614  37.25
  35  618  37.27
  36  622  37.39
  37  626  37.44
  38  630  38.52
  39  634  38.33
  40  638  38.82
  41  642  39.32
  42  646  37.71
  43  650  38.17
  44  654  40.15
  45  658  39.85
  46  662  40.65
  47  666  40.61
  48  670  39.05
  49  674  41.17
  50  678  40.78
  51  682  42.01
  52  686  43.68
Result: 566 keV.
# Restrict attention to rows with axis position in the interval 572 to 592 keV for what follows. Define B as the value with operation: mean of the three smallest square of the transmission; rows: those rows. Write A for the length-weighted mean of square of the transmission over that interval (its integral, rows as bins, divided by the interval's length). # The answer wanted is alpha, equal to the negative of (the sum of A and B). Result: -3058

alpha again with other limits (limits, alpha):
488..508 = -4348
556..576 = -2951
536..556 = -3571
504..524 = -4329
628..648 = -2944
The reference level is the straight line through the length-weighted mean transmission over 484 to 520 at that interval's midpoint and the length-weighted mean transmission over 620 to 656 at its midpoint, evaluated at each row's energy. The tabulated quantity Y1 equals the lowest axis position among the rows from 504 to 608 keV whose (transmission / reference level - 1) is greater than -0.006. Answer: 510 keV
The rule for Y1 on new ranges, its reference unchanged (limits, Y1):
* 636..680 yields 638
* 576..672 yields 638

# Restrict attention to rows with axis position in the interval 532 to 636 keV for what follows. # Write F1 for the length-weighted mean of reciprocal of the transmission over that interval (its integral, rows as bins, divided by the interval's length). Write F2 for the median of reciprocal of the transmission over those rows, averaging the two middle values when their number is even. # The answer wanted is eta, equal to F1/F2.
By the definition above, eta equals 0.99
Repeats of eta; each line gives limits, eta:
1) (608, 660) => 1.00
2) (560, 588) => 1.01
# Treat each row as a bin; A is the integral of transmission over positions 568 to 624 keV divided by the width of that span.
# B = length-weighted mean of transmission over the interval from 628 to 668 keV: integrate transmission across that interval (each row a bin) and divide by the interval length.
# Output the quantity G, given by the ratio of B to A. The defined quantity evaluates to 1.02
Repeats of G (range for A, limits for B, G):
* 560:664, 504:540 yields 1.24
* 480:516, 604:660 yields 0.81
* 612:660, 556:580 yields 1.01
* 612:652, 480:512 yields 1.25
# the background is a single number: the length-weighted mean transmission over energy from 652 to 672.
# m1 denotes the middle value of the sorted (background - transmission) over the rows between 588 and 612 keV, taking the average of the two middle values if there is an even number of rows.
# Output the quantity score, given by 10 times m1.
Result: 17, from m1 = 1.7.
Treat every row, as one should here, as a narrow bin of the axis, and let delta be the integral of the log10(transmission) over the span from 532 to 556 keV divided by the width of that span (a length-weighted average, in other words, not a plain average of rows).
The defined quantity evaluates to 1.64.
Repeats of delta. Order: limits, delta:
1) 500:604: 1.63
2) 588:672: 1.59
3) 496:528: 1.68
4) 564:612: 1.59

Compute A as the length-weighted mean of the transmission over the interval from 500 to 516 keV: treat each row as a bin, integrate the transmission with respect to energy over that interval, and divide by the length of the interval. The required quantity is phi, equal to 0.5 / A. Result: 0.0106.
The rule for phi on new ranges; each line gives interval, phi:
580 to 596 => 0.0128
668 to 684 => 0.0123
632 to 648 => 0.0130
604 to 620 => 0.0133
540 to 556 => 0.0119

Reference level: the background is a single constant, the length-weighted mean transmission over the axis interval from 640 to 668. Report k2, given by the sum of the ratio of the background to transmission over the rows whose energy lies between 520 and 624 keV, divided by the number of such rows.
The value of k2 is 0.97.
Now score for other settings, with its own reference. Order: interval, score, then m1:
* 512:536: -80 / -8.0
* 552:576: 10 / 1.0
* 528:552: -46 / -4.6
